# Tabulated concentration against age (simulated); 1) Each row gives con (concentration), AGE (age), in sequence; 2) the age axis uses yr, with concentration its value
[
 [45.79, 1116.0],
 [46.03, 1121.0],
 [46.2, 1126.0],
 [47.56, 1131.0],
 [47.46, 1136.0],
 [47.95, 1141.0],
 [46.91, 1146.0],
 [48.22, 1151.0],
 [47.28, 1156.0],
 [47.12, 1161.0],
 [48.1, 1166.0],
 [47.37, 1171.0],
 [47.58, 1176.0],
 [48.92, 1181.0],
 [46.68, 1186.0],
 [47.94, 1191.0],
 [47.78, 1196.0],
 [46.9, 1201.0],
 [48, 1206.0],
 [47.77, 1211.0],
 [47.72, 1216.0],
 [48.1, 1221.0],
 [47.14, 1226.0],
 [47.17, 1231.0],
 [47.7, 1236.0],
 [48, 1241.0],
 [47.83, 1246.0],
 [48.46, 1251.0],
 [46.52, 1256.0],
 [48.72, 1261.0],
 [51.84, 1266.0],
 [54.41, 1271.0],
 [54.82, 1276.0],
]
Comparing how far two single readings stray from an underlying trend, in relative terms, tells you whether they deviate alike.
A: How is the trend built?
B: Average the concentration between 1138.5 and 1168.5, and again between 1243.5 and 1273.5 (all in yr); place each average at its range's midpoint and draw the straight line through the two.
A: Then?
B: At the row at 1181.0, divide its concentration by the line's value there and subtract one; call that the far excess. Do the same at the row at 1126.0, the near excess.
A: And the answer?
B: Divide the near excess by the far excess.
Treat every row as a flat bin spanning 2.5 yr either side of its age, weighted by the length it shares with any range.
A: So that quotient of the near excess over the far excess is -1.1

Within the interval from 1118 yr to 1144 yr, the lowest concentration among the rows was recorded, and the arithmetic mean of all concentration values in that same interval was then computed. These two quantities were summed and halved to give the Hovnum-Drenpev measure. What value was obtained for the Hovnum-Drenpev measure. 46.5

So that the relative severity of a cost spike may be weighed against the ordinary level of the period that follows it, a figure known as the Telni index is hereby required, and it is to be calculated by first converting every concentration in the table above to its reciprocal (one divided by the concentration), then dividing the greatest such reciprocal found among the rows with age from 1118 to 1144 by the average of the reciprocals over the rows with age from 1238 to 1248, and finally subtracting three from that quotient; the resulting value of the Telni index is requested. -1.959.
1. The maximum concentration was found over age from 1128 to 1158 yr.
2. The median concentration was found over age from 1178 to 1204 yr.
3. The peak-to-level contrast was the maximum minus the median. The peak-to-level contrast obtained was 0.4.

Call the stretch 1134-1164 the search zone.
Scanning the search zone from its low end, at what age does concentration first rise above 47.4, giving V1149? 1136.0 yr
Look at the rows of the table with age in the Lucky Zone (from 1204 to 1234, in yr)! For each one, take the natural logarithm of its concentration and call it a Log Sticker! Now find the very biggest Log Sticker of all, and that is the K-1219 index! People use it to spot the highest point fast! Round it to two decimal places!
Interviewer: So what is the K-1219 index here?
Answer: 3.87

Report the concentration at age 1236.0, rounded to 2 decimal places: 47.70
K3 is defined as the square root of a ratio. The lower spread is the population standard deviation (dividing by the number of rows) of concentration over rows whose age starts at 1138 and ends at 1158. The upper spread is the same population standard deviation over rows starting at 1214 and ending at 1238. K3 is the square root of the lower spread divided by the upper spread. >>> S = 1.2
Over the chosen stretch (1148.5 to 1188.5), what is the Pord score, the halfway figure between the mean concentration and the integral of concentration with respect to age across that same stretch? 977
